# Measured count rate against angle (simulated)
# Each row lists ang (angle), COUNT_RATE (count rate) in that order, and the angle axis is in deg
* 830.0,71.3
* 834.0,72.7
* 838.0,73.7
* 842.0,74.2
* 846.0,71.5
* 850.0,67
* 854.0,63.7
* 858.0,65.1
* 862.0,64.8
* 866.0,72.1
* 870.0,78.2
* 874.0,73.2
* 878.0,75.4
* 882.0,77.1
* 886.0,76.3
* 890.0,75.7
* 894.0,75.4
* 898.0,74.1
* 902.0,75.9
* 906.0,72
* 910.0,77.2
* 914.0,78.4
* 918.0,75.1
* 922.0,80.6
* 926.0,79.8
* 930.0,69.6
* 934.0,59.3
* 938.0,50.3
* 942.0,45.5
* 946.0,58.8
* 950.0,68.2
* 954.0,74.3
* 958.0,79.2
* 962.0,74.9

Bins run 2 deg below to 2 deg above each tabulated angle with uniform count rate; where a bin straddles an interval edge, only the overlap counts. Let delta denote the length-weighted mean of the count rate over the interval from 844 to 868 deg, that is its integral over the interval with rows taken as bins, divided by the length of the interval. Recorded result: 67.4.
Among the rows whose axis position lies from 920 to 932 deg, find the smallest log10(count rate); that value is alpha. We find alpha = 1.84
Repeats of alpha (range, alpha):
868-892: 1.86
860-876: 1.81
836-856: 1.80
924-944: 1.66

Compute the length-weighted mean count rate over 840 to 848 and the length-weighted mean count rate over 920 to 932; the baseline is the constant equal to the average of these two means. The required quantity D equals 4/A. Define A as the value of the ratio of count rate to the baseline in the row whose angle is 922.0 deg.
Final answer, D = 3.7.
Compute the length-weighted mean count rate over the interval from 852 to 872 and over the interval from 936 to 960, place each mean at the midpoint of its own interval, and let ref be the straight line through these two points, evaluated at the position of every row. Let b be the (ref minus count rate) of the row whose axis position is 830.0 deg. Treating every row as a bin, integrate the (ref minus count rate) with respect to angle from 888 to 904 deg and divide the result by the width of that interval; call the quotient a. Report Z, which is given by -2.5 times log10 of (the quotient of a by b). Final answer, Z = -3.8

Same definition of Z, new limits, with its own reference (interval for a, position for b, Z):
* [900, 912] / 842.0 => -0.9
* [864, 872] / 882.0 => 0.4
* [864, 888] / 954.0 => 0.5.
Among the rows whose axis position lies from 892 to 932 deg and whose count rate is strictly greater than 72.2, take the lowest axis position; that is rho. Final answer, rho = 894.0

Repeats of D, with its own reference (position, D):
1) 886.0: 3.9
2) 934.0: 5.0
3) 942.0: 6.6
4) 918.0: 4.0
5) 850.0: 4.5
